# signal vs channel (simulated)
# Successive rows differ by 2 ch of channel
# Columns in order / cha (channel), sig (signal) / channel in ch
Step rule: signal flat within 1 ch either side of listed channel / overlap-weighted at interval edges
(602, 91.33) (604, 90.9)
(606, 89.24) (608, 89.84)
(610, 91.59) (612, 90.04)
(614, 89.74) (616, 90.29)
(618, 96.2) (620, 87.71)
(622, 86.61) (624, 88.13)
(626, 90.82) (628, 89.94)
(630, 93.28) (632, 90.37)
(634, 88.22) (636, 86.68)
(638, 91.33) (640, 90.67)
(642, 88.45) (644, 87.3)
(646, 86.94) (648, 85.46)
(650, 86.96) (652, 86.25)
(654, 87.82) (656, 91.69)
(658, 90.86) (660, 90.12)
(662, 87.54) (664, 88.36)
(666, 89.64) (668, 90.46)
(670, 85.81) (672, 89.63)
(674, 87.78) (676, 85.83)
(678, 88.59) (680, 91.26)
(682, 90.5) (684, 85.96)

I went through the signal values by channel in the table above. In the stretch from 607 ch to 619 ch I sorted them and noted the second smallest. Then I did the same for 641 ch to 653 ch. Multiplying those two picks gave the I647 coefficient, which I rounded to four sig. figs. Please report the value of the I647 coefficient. 7749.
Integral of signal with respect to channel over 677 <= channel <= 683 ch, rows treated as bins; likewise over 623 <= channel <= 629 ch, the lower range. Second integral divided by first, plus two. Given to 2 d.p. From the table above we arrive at 2.99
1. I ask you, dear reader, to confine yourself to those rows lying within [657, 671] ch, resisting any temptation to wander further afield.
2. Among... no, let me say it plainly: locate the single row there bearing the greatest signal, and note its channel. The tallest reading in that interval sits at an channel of 658 ch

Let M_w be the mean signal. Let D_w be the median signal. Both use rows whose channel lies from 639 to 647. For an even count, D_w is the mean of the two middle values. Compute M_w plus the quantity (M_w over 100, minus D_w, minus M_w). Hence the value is -87.0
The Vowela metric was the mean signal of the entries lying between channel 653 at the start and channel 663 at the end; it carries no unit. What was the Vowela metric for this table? 89.6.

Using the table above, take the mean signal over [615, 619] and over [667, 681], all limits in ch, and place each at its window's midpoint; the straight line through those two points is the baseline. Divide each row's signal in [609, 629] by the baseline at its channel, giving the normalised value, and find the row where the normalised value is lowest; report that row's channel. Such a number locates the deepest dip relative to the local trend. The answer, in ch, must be 622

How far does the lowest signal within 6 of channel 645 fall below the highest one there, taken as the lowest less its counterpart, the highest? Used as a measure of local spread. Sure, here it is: -5.2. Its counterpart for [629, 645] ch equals -6.6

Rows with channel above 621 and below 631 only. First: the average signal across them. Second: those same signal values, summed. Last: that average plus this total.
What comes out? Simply 539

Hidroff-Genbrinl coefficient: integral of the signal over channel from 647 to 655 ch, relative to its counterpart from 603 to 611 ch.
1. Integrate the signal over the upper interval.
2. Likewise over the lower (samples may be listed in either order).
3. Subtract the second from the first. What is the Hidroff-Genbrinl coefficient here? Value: -30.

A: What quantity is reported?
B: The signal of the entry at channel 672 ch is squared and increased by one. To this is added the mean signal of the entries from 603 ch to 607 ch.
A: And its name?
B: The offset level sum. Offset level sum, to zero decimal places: 8125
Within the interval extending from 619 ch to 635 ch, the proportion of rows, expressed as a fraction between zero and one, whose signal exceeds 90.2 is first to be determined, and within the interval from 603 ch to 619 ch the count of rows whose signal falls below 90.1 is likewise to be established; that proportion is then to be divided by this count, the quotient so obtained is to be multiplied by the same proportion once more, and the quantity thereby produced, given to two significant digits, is 0.035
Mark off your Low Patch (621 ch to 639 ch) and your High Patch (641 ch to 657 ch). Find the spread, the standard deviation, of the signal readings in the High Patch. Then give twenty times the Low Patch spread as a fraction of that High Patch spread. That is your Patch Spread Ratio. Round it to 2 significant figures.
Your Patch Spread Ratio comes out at 24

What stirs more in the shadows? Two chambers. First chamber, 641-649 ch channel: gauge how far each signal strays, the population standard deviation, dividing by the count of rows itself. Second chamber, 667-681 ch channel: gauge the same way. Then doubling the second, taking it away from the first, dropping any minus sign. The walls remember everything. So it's 2.91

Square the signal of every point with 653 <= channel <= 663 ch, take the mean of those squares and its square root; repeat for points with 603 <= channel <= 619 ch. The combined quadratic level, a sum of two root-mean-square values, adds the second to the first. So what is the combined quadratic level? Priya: 181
